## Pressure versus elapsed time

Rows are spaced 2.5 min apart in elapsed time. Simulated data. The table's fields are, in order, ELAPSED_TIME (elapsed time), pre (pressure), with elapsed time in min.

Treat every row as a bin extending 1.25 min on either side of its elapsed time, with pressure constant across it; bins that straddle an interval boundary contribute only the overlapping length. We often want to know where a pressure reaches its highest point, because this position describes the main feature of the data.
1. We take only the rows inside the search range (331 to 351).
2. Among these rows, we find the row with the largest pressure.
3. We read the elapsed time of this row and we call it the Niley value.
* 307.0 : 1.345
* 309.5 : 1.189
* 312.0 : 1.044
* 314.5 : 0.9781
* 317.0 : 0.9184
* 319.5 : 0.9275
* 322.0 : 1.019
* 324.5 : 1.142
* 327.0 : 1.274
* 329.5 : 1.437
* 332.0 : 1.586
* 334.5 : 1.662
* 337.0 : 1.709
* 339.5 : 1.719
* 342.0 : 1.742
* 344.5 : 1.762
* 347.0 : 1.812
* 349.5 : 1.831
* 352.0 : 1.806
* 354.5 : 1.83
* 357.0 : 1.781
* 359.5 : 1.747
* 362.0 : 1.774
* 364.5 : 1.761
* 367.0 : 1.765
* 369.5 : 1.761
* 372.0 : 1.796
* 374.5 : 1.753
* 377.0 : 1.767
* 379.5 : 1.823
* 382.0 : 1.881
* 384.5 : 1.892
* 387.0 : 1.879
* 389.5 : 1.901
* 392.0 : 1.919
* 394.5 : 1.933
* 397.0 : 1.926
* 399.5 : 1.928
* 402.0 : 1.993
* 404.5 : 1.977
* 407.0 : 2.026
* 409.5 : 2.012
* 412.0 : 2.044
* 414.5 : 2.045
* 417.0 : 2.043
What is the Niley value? 349.5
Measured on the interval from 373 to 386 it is 384.5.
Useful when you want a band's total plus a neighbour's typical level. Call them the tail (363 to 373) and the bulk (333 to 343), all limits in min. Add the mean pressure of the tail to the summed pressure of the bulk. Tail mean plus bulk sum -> 8.6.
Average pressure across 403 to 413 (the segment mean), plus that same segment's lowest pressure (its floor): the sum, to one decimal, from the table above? 4.0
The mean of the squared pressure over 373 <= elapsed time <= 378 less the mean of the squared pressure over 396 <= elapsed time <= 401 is -0.62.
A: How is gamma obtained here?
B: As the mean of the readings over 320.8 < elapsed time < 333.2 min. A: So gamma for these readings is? 1.3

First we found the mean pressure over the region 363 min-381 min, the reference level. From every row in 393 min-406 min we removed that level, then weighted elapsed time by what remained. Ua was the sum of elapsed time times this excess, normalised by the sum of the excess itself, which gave 399.9 min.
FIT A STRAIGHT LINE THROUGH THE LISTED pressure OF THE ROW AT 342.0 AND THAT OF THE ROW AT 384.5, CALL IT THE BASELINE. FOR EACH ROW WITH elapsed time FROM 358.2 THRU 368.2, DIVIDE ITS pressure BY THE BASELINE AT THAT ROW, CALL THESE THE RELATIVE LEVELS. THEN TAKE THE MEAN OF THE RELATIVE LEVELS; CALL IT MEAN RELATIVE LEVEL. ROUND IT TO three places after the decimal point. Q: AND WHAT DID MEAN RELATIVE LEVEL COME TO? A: 0.970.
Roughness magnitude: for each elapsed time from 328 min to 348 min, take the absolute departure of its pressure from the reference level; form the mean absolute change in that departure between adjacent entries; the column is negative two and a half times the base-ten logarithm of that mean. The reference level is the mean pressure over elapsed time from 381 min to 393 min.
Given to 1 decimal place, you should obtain 3.2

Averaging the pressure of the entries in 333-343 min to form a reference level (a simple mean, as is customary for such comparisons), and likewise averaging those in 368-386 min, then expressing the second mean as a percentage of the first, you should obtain 106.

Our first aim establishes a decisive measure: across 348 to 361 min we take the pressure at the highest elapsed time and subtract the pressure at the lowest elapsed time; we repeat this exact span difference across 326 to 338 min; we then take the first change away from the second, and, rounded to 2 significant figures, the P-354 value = 0.52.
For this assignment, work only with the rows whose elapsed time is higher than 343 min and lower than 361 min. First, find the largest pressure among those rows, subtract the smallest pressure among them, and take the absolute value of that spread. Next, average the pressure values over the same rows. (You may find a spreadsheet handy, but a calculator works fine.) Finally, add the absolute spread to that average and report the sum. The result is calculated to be 1.88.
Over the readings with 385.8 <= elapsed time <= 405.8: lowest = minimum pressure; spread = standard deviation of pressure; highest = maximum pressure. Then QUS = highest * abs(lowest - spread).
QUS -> 3.7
